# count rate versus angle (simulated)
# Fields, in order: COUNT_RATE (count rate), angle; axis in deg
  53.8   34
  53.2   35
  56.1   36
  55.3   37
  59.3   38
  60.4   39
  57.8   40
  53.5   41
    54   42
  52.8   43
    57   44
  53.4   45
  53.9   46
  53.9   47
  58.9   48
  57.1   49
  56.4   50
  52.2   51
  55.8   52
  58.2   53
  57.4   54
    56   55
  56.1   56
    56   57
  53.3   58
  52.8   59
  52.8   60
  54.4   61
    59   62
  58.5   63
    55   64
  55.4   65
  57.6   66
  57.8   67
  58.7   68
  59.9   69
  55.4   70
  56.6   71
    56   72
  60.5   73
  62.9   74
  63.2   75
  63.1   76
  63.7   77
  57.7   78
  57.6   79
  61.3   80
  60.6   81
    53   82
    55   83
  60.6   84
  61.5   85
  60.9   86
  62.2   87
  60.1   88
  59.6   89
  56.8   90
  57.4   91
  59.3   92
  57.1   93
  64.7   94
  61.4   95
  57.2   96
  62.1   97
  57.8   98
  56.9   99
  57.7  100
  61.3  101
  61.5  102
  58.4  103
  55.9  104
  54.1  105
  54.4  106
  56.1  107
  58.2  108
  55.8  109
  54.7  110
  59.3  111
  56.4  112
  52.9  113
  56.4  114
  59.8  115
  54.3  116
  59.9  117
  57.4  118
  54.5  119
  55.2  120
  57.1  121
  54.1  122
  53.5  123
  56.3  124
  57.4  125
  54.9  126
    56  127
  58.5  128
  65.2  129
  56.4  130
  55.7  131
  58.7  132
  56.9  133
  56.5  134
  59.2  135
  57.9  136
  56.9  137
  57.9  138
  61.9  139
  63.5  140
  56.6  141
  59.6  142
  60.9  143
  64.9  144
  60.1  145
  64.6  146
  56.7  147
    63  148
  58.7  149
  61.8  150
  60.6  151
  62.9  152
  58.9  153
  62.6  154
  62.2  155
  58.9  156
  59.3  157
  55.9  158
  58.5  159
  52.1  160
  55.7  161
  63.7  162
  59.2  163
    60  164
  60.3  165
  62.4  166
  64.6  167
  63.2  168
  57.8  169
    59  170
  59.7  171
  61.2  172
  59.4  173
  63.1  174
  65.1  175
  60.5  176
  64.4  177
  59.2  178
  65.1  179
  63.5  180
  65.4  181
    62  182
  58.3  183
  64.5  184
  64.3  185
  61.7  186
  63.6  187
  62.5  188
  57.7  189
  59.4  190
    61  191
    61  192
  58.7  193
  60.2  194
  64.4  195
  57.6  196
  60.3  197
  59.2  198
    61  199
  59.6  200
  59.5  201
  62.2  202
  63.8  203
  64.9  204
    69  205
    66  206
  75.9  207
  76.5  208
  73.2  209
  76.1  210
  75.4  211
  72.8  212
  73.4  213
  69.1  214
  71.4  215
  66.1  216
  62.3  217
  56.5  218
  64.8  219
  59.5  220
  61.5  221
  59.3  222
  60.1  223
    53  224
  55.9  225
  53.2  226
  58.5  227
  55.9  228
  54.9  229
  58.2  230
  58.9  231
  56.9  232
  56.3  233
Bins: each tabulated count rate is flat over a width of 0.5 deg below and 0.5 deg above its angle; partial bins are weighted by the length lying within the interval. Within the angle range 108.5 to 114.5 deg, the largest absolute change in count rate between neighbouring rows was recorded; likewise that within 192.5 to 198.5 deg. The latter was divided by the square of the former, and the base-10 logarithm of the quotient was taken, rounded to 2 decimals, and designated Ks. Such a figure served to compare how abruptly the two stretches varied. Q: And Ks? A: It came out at -0.49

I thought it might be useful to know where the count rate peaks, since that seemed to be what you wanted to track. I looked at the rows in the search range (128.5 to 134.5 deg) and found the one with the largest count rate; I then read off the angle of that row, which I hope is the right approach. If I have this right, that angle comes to 129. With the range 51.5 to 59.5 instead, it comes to 53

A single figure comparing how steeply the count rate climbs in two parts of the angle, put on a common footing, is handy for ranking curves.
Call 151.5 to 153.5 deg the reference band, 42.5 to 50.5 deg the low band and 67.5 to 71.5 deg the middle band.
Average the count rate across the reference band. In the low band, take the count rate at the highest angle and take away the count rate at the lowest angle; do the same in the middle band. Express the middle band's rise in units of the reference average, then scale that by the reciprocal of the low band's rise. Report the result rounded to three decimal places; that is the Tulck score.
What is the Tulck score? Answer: -0.010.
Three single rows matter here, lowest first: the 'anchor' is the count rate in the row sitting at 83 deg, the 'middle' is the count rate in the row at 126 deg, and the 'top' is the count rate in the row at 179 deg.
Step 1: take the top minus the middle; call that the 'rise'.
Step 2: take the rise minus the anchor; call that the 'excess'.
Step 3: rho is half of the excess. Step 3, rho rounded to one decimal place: -22.4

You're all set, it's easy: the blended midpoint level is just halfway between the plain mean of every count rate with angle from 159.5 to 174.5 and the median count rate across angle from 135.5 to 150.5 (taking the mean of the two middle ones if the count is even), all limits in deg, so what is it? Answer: 60.1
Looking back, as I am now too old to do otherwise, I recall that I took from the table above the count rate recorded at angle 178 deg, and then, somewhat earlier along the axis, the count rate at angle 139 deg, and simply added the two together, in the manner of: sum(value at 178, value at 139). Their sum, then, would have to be 121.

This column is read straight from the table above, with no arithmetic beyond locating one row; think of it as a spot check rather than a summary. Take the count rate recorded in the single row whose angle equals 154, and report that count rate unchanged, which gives 62.6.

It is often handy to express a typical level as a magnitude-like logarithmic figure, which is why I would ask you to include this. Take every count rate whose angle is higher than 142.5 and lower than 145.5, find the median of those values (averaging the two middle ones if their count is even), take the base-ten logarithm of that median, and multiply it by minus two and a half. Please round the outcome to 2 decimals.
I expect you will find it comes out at -4.46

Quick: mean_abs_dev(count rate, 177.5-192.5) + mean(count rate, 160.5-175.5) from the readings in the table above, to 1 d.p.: 63.0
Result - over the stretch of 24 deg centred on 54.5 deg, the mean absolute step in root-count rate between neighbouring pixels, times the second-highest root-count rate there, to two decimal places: 0.99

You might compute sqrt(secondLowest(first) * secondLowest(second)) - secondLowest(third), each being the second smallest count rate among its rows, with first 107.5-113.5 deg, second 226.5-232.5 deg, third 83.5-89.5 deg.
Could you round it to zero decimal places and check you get -5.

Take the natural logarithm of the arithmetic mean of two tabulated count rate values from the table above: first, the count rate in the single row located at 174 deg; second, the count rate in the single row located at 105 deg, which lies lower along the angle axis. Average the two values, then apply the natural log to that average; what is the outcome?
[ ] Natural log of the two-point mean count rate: 4.07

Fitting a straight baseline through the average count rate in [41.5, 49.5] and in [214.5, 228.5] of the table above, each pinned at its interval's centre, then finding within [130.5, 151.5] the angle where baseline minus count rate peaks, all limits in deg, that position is 131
